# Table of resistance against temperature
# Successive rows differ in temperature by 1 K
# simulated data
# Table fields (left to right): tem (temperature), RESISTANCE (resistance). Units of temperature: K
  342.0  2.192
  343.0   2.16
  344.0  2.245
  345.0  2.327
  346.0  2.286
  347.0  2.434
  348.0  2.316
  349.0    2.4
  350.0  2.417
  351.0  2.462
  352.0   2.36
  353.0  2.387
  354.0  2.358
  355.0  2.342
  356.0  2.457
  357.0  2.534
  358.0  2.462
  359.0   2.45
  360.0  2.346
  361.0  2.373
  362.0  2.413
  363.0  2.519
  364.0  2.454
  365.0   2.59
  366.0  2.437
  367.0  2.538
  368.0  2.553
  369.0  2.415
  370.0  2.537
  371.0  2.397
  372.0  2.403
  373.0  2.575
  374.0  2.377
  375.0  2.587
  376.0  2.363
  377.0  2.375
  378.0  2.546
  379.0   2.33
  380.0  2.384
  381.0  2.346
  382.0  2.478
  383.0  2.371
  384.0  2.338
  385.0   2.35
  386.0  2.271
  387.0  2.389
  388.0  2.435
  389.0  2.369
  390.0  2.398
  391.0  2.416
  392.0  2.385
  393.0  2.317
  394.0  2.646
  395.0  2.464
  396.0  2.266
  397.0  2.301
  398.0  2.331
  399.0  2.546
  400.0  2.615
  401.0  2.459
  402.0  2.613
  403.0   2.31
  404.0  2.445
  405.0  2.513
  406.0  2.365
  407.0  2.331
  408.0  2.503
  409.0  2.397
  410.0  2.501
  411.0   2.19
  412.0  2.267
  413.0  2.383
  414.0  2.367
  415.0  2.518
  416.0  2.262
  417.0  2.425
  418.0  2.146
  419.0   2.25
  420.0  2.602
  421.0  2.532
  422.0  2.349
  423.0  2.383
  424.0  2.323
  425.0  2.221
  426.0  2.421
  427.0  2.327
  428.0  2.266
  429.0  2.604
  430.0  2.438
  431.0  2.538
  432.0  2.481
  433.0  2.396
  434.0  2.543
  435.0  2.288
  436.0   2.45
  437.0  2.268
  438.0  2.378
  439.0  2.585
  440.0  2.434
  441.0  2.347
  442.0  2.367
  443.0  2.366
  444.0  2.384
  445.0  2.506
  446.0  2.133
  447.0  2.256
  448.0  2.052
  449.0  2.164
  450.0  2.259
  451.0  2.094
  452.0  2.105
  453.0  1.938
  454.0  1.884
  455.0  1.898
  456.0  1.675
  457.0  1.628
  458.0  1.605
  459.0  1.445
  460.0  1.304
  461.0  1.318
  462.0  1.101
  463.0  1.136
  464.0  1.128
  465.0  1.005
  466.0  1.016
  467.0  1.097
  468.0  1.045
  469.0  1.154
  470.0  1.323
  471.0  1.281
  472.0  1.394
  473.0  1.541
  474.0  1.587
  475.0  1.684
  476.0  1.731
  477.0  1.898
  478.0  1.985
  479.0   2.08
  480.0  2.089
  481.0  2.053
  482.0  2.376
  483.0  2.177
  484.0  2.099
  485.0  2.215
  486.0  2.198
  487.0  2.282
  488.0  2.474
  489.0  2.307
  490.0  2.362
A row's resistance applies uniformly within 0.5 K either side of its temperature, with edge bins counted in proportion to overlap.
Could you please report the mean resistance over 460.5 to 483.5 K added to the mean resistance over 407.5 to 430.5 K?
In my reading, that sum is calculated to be 3.91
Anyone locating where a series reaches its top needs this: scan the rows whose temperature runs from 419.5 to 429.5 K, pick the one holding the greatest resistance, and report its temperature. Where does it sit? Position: 429.0 K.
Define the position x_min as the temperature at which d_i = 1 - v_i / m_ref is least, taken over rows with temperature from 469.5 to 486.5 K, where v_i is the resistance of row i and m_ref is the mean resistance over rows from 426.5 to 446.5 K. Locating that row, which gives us 482.0 K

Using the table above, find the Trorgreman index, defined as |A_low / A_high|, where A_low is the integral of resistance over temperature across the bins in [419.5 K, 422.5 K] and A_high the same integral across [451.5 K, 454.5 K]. 1.26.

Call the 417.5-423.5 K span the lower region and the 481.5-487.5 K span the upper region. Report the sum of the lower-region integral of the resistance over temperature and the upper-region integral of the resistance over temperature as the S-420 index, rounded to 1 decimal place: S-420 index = 27.6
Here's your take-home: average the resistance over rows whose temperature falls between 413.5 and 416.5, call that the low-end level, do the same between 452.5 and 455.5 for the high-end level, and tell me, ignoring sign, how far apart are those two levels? 0.48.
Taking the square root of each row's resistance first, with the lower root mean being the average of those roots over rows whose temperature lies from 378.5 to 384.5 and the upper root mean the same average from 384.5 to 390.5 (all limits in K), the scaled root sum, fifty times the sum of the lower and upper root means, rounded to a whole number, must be 154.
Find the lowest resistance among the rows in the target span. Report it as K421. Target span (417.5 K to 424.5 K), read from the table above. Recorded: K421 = 2.146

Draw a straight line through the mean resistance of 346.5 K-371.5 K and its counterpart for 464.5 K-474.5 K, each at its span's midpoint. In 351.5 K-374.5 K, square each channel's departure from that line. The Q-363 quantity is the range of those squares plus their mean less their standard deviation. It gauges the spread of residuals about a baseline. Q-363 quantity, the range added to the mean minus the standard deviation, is 0.08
